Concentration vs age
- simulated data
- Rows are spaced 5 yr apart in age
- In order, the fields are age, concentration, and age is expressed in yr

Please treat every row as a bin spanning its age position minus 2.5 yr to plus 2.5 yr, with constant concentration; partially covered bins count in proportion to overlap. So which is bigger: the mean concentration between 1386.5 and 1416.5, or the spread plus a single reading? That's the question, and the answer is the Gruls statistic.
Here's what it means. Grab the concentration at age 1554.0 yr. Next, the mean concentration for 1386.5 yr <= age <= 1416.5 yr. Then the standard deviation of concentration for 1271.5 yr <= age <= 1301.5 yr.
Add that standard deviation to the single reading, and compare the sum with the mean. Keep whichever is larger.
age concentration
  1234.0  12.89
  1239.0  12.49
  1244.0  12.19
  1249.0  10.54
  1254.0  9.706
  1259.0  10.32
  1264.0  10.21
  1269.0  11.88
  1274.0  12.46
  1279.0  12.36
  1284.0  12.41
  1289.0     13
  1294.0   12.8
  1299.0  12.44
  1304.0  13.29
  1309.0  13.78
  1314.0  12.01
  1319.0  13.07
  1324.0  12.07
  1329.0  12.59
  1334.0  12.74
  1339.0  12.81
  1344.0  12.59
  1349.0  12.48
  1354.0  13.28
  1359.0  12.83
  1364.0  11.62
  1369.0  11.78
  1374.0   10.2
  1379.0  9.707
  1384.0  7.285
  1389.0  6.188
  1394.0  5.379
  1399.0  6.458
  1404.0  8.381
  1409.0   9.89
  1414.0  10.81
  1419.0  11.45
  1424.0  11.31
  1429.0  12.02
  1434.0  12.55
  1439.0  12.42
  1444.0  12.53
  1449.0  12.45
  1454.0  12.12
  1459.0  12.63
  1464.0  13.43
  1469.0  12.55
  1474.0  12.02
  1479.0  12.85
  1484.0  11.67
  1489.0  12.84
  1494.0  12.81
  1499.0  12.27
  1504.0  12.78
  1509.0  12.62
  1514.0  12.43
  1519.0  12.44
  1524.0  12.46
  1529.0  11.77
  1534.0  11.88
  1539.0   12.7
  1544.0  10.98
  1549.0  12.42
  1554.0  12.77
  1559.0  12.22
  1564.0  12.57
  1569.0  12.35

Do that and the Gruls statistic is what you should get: 13.0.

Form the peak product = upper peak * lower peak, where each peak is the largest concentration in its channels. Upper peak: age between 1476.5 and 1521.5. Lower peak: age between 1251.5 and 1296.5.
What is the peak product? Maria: 167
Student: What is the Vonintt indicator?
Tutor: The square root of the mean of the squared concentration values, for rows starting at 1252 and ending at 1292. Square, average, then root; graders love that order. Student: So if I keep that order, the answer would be 11.6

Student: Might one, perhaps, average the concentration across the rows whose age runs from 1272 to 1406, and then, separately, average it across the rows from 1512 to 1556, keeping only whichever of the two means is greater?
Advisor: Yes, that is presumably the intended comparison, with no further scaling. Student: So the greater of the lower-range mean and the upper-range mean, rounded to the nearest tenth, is 12.2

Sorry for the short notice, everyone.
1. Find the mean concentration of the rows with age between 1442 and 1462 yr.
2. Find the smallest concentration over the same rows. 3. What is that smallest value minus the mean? -0.3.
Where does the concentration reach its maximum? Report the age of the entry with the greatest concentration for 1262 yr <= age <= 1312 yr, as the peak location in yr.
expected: 1309.0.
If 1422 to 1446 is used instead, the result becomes 1434.0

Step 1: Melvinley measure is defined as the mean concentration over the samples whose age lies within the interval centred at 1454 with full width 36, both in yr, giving 12.6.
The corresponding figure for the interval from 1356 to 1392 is 9.9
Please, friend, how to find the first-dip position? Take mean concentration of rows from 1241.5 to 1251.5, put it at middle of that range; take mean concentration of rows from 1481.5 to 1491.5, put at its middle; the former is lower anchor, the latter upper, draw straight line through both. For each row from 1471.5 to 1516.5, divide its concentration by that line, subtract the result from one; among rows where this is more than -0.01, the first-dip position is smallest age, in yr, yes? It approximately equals 1474.0 yr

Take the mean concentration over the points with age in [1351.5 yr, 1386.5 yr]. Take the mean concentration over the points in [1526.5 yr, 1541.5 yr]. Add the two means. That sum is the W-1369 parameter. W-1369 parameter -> 23.1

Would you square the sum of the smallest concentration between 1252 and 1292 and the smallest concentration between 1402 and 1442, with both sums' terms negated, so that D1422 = 327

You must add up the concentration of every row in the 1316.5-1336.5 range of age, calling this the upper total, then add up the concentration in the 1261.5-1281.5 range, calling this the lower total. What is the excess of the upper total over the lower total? 3.6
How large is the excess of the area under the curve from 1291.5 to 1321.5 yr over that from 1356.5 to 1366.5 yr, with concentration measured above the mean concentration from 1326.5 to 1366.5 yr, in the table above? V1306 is 12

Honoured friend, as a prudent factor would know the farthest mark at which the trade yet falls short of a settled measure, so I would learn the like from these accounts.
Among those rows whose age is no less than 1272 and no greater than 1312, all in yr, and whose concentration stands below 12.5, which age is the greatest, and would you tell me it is 1299.0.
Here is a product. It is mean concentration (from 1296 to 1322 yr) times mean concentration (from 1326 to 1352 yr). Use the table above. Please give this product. 163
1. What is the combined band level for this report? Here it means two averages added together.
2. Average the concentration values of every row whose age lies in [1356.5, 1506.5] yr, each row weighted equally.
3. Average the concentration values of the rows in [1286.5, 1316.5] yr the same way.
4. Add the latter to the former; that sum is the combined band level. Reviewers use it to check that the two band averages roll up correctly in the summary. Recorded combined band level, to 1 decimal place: 24.0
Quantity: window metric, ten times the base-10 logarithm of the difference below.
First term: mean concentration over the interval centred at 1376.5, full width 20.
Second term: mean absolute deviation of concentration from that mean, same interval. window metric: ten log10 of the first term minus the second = 9.29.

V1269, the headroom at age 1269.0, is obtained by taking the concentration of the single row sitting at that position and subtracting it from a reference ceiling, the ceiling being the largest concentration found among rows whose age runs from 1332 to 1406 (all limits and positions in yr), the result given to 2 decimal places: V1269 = 1.40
